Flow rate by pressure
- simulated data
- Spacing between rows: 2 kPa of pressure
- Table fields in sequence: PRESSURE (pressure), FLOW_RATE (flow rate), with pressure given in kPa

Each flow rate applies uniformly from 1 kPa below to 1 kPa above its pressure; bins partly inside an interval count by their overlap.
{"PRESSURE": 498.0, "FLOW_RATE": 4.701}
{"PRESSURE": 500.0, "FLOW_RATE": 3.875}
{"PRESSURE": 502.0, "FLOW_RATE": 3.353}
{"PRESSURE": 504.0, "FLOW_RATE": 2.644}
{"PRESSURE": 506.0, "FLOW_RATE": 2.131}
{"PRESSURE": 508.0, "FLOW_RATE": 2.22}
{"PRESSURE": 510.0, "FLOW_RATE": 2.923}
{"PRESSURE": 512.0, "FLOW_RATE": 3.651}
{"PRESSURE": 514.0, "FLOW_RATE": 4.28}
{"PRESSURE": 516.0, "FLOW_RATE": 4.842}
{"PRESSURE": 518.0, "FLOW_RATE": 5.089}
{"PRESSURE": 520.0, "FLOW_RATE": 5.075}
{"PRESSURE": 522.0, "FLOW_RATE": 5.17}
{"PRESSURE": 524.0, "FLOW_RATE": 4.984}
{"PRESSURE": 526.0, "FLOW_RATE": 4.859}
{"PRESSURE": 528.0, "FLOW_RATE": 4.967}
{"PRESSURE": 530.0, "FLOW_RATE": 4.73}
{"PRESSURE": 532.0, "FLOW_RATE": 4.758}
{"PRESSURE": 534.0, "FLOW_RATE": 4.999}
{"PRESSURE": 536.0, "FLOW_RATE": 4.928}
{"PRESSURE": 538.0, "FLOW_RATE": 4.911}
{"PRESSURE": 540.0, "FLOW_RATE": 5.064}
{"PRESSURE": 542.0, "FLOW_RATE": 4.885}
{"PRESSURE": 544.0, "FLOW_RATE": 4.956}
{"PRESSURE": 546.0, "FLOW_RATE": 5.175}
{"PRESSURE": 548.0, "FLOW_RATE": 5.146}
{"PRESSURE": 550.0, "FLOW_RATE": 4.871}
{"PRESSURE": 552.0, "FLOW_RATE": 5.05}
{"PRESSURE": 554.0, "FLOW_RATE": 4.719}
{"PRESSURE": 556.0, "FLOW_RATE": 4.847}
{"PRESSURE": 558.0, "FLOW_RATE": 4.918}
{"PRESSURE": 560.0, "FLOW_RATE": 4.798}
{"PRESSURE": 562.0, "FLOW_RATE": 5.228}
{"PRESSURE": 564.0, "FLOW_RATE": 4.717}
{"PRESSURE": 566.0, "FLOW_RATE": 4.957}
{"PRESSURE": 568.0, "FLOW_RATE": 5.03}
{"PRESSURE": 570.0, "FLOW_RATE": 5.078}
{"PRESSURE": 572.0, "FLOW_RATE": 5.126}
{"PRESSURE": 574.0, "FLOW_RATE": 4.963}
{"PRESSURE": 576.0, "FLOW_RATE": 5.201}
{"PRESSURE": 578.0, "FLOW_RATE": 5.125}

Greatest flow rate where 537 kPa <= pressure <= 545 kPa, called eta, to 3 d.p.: 5.064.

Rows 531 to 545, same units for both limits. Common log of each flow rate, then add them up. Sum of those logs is 4.85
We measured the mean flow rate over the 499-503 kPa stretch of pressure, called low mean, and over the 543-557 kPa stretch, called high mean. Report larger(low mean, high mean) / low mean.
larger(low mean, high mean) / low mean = 1.37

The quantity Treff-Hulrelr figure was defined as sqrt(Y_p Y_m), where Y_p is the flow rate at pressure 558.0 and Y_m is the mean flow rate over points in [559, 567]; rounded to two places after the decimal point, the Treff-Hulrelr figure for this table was 4.92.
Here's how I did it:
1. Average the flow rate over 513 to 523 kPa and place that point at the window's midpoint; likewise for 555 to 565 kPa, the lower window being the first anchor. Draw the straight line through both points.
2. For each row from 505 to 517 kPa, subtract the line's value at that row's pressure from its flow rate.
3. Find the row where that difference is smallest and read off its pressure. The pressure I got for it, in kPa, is 506.0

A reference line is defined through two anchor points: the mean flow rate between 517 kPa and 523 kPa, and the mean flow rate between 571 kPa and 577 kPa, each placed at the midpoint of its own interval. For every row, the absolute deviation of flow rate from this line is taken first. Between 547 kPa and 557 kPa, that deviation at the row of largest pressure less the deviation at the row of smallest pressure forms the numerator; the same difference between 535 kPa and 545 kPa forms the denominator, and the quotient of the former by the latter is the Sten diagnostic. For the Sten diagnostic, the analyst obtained -7.0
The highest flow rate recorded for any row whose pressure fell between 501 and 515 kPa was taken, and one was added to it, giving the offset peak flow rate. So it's 5.28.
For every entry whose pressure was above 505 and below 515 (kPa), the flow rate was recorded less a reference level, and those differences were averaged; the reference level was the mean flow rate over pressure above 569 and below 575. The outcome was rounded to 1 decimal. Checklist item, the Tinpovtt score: -2.0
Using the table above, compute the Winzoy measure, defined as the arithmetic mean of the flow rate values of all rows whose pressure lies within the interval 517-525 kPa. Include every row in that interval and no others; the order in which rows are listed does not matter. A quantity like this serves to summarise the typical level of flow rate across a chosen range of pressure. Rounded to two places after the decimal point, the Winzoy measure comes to 5.08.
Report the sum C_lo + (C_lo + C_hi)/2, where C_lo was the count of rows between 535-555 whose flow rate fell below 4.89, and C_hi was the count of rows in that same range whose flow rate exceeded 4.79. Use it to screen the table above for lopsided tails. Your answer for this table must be 9.0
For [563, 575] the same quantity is 4.0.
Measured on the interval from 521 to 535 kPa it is 7.0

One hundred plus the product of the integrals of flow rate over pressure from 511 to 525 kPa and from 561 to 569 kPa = 2738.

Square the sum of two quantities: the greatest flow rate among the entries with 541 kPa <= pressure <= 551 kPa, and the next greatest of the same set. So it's 107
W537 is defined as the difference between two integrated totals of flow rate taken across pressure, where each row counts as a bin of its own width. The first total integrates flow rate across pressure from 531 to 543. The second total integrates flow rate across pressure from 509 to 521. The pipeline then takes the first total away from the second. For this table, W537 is -7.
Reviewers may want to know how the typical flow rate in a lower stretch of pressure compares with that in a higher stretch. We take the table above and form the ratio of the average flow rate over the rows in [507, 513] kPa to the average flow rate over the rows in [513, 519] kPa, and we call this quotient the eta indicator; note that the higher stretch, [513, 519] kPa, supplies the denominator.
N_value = 0.62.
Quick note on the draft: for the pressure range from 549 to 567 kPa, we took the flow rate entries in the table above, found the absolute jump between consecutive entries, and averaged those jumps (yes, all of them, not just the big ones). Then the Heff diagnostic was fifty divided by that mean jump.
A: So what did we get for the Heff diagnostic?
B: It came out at 199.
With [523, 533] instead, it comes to 402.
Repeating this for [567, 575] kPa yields 579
